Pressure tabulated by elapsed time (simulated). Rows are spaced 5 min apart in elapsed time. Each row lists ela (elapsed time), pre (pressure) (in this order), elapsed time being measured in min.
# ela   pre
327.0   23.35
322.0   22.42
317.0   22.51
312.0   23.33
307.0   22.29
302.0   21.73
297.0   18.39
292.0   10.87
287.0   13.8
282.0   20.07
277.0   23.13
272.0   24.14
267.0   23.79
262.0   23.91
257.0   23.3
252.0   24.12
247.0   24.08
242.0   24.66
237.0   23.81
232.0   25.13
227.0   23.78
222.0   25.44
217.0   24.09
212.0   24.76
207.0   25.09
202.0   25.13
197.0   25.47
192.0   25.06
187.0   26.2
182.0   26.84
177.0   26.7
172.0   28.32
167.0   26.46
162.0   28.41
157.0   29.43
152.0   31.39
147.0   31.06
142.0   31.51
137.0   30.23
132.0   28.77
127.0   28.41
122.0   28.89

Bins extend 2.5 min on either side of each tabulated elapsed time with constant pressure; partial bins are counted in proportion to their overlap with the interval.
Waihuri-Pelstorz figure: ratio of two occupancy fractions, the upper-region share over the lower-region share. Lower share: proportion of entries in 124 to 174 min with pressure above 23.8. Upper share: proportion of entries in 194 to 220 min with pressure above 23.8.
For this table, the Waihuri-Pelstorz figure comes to 1.0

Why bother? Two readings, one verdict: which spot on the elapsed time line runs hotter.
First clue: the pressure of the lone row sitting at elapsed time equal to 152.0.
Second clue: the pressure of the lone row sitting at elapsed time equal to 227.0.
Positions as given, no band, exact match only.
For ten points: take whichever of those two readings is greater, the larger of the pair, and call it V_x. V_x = 31.4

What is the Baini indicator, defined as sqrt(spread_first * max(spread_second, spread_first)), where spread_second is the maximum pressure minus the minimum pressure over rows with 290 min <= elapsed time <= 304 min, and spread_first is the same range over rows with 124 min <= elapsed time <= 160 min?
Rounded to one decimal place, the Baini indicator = 5.8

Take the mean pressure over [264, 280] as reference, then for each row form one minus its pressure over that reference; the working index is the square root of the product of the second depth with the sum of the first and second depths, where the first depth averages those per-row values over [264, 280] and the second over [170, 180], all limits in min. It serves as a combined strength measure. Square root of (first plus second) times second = 0.16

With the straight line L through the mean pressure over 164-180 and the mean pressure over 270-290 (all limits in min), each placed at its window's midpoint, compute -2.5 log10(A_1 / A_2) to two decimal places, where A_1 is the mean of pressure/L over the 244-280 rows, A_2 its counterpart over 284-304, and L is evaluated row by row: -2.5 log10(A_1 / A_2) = -0.30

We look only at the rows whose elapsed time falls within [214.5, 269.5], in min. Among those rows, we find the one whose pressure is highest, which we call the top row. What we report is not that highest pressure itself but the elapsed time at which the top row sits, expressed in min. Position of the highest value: 222.0 min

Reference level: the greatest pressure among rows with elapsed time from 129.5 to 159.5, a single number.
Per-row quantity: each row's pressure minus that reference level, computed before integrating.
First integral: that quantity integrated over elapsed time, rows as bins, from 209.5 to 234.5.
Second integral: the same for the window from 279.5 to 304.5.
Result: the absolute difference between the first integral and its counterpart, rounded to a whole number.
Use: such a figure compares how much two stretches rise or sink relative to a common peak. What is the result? 192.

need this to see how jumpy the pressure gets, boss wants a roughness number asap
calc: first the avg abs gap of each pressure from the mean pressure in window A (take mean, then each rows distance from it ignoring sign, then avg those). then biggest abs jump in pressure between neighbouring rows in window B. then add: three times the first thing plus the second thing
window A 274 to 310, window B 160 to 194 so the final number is 12.90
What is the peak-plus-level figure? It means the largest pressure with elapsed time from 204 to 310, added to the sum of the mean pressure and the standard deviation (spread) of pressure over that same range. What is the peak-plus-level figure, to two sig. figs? 52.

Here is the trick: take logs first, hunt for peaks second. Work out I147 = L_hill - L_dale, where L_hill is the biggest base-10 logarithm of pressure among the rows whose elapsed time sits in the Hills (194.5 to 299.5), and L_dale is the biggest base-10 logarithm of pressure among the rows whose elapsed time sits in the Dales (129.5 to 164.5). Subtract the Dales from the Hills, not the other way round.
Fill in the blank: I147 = -0.092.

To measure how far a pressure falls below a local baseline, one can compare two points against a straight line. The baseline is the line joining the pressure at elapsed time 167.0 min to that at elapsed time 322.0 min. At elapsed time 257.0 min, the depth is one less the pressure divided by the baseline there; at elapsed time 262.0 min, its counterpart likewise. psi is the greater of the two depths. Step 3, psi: 0.03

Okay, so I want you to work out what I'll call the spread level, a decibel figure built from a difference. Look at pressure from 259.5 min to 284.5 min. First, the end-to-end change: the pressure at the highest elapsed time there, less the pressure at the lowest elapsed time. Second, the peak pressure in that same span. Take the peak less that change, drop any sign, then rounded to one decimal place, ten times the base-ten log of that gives 14.5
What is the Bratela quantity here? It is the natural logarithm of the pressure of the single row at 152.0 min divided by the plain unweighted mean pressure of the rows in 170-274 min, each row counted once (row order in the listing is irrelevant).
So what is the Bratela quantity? 0.230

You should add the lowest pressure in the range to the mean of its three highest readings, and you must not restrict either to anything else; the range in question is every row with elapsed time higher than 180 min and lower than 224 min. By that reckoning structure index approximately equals 50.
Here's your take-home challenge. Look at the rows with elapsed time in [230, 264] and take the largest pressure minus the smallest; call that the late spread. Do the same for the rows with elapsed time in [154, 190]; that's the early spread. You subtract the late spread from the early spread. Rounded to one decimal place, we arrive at 1.4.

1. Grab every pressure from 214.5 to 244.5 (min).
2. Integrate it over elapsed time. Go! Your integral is 735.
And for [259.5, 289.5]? 644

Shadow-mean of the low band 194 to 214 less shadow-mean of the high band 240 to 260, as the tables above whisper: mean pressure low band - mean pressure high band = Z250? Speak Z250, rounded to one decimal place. 1.1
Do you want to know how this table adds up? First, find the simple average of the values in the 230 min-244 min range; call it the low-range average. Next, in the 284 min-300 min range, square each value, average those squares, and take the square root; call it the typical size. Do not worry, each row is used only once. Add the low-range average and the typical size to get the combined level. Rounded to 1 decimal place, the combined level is 39.2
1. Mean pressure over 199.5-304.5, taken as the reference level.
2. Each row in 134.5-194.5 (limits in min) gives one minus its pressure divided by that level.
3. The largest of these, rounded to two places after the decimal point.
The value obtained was -0.11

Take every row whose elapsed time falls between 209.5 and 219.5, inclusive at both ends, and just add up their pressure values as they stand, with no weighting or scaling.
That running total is 49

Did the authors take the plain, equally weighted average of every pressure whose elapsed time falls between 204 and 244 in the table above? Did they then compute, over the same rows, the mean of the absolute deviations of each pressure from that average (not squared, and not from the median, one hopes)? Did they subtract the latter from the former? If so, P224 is 24.1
